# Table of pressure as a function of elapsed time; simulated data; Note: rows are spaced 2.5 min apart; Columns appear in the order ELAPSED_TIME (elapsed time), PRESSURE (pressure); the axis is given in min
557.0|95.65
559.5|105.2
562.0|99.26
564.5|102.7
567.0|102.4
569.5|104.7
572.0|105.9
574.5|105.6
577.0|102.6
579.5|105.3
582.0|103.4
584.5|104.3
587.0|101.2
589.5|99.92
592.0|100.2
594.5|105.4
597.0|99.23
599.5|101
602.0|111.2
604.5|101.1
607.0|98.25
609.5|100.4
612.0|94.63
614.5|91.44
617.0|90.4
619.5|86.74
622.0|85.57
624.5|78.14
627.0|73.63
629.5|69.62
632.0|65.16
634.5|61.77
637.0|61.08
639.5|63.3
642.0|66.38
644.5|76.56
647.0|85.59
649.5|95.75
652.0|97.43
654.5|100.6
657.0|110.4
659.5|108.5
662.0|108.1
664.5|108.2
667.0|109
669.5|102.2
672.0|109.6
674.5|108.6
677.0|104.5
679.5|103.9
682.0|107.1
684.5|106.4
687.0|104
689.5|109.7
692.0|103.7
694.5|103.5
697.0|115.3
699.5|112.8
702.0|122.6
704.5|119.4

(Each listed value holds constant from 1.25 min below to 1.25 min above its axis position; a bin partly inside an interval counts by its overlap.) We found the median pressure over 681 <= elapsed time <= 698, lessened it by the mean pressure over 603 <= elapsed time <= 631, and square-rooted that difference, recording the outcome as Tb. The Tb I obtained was 4.27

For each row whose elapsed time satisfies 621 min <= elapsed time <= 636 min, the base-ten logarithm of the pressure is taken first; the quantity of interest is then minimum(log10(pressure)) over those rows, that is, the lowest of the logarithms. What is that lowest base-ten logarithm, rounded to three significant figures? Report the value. 1.79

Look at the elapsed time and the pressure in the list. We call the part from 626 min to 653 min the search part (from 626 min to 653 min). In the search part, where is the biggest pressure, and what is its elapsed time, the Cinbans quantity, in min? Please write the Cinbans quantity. 652.0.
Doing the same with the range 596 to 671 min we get 602.0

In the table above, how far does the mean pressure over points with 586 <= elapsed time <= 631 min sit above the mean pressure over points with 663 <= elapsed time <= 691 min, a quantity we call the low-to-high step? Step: -13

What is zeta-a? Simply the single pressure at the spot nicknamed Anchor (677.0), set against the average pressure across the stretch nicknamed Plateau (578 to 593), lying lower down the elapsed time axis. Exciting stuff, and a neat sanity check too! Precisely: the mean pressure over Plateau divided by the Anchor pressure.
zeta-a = 0.98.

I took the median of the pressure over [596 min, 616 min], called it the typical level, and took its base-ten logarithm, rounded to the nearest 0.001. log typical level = 1.999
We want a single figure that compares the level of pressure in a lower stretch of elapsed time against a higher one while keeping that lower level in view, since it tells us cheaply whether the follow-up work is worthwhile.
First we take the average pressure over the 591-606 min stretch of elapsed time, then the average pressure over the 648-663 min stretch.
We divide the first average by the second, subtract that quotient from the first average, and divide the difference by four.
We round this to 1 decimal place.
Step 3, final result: 25.5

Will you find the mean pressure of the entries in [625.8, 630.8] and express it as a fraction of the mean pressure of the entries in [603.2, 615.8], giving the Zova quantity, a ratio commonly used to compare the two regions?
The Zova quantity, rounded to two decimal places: 0.74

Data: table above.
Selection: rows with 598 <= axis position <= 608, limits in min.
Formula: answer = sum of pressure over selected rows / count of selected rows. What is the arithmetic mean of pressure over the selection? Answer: 103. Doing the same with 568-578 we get 105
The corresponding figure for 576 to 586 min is 104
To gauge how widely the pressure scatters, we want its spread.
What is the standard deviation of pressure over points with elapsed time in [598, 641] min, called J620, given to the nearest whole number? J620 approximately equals 16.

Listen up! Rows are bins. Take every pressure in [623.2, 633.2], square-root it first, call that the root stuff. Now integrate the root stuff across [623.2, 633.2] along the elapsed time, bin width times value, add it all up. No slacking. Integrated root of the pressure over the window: 85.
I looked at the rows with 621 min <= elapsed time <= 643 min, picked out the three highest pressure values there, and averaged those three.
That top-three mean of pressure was 79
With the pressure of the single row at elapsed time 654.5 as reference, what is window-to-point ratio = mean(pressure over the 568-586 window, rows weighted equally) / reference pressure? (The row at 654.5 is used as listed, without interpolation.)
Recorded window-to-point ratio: 1.04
